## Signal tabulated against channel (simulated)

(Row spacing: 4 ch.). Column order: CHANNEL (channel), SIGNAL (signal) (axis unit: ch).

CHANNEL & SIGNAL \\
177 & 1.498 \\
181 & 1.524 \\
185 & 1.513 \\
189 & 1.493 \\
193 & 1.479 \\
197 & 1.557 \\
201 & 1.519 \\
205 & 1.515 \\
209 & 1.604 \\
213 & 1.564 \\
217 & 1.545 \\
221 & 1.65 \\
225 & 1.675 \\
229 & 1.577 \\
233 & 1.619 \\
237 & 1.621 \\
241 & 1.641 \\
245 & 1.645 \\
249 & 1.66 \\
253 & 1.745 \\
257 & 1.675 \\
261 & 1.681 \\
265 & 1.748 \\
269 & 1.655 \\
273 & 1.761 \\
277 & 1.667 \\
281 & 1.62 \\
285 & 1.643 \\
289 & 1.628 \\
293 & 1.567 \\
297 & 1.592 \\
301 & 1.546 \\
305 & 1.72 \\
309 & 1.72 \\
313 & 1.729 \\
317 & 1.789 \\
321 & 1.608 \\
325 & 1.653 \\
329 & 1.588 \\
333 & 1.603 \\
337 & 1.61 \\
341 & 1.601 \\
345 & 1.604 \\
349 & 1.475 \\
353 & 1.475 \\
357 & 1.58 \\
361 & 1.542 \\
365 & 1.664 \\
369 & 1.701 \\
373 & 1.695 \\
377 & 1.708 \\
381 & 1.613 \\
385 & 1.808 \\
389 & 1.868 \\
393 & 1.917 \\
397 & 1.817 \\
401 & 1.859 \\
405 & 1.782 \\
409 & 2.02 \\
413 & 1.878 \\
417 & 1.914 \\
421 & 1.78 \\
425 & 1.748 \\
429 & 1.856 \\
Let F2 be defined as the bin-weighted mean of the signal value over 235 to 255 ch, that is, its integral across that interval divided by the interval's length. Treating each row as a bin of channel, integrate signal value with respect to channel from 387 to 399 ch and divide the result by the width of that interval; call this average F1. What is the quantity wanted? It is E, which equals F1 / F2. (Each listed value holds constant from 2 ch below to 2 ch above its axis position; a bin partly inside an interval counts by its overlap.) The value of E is 1.12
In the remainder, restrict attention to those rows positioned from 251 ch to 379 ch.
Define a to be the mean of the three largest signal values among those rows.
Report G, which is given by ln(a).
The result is 0.57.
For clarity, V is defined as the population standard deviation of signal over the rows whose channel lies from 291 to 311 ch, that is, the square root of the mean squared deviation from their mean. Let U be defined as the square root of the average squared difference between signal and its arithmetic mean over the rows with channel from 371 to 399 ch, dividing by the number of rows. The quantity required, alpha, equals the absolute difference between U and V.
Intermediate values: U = 0.10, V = 0.076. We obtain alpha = 0.023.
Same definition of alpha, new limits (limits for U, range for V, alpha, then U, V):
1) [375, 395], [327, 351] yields 0.062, 0.11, 0.047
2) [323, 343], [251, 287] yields 0.026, 0.02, 0.048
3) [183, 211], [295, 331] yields 0.039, 0.04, 0.078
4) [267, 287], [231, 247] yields 0.037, 0.05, 0.012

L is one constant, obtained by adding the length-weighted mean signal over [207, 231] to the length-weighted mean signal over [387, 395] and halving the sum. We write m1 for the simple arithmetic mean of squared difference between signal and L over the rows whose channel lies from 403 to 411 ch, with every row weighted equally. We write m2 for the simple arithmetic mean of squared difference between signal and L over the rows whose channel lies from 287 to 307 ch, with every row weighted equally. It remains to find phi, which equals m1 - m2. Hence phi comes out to 0.0152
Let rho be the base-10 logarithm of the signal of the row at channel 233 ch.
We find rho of 0.209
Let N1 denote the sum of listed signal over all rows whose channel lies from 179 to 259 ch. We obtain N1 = 32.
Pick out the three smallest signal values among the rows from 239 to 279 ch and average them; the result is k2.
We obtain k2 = 1.65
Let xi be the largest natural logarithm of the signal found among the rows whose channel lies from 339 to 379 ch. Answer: 0.535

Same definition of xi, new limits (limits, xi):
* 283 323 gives 0.582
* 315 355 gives 0.582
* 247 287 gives 0.566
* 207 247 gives 0.516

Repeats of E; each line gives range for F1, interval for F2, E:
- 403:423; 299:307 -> 1.15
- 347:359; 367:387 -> 0.89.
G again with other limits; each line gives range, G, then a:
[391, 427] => 0.67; 1.95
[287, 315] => 0.54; 1.72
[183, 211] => 0.44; 1.56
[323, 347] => 0.48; 1.62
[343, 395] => 0.62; 1.86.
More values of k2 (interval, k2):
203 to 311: 1.54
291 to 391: 1.50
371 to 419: 1.67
